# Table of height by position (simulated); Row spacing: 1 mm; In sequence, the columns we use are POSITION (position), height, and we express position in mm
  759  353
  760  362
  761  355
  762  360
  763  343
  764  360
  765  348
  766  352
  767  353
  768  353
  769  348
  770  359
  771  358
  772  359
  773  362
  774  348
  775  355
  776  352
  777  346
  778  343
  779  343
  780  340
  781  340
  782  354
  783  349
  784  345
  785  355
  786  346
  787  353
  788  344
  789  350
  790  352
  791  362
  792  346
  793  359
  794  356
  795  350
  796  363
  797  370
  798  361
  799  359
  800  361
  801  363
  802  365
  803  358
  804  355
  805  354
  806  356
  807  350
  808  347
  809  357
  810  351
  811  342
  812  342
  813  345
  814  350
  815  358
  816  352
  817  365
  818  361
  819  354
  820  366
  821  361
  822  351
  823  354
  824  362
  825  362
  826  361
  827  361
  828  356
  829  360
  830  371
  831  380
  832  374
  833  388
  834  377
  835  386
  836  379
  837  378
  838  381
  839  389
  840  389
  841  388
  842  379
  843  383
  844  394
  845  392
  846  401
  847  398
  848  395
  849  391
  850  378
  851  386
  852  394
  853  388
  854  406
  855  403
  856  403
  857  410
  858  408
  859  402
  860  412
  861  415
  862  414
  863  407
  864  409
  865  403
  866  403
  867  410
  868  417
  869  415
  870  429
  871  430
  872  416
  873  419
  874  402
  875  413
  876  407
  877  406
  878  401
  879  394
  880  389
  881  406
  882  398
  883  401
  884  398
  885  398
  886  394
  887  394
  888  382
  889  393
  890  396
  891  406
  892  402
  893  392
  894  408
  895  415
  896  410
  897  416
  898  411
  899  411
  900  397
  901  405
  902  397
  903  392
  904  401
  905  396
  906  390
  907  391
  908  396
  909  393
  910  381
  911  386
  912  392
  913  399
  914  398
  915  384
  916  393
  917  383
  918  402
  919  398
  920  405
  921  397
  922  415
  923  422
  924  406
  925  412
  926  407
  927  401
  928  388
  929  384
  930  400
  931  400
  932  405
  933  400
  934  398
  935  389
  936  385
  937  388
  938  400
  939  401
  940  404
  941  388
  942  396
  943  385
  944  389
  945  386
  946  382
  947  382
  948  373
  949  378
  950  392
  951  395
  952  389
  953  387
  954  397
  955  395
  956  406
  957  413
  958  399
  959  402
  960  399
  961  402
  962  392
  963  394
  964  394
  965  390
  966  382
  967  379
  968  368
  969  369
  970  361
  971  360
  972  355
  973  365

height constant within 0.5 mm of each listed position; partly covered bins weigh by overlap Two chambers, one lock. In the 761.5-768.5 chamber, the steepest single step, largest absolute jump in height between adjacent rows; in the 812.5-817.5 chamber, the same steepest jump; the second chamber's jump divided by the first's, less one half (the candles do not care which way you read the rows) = 0.26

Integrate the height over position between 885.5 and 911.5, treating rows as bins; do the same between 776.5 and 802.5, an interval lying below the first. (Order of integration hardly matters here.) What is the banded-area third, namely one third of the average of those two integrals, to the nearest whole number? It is 3255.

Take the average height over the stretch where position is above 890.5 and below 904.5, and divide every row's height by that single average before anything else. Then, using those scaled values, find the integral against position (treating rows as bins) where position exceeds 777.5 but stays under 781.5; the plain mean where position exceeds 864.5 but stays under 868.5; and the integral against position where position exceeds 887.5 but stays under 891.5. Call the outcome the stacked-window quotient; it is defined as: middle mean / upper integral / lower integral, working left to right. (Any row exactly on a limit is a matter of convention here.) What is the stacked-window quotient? 0.0767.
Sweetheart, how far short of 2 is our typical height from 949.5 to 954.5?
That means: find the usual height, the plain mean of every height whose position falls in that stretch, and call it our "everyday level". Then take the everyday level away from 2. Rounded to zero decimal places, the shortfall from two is -390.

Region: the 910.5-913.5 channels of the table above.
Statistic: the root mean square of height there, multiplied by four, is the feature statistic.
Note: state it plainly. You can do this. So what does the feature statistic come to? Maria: 1569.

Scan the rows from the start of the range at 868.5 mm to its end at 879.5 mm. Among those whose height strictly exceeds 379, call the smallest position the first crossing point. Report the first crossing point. 869 mm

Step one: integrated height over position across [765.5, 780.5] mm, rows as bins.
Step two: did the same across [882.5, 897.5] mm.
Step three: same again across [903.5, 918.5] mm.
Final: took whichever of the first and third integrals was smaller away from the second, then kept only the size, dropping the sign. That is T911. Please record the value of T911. 734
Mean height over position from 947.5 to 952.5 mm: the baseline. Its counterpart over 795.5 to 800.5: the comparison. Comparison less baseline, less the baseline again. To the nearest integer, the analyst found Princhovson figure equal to -408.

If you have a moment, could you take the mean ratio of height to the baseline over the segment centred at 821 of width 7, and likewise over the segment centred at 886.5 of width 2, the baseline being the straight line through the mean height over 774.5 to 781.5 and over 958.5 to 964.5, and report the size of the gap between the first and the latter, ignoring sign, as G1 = 0.046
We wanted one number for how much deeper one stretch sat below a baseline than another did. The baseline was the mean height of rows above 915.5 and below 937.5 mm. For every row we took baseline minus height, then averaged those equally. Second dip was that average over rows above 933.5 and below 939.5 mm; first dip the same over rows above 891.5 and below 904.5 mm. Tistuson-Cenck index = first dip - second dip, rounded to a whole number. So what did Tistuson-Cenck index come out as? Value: -11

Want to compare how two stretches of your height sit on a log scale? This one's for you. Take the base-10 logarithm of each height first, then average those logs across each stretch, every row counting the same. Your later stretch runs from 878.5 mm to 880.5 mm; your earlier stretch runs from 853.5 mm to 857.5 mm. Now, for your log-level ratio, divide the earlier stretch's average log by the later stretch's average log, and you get 1.01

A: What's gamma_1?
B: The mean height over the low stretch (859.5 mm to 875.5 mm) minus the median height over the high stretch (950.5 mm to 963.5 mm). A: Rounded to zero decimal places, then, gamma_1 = 16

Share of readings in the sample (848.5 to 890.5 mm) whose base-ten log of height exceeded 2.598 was 0.71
